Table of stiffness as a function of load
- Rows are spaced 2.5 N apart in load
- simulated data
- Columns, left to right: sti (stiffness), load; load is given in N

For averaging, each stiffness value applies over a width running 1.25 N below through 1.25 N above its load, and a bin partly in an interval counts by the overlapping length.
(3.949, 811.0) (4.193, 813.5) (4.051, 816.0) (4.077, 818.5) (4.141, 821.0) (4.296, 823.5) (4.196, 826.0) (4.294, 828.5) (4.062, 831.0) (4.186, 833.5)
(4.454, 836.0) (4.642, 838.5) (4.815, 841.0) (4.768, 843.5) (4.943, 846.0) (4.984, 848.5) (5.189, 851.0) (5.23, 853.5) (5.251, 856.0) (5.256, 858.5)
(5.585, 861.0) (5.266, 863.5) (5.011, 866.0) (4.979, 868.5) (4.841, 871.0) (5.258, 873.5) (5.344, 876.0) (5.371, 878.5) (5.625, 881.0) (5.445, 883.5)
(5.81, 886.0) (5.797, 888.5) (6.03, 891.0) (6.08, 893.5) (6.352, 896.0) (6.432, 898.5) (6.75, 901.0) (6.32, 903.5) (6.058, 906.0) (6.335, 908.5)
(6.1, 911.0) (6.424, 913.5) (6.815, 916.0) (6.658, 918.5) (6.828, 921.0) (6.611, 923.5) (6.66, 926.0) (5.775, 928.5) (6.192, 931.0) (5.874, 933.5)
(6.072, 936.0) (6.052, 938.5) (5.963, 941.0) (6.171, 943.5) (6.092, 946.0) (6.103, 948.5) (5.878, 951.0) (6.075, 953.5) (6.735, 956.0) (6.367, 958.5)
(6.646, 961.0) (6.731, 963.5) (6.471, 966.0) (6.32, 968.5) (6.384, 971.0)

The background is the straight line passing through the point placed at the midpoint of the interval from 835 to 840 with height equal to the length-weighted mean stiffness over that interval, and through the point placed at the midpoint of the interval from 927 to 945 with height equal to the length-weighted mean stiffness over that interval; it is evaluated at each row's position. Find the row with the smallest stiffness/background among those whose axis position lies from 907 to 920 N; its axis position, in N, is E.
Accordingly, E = 911.0 N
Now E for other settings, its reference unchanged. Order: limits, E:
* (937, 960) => 951.0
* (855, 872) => 871.0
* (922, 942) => 928.5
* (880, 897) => 883.5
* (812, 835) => 831.0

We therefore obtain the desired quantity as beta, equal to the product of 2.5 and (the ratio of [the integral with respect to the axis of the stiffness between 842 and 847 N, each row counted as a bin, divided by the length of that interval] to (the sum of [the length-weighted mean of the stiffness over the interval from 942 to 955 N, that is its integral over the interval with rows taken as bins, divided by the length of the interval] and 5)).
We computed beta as 1.09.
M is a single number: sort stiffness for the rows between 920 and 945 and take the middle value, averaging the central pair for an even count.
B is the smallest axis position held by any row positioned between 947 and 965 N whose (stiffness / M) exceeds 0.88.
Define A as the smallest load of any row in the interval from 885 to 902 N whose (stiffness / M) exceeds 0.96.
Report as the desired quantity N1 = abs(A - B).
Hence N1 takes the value 57.5 N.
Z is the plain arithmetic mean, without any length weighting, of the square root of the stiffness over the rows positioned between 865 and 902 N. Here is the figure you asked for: 2.38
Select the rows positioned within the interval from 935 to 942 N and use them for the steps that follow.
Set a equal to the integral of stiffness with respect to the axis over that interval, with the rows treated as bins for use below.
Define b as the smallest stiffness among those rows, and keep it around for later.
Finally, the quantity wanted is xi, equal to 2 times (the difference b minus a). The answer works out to -72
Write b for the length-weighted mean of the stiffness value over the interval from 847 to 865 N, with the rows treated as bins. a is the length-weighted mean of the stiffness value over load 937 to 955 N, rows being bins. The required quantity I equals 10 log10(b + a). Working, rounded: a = 6.1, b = 5.24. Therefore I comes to 10.5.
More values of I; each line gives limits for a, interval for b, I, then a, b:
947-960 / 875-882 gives 10.7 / 6.2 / 5.44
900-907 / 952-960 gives 11.1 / 6.4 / 6.38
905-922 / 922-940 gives 11.0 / 6.5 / 6.18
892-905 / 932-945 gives 10.9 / 6.4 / 6.03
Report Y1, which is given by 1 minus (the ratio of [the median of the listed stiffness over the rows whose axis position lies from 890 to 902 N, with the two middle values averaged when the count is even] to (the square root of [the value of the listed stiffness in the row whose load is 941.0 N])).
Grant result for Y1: -1.6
